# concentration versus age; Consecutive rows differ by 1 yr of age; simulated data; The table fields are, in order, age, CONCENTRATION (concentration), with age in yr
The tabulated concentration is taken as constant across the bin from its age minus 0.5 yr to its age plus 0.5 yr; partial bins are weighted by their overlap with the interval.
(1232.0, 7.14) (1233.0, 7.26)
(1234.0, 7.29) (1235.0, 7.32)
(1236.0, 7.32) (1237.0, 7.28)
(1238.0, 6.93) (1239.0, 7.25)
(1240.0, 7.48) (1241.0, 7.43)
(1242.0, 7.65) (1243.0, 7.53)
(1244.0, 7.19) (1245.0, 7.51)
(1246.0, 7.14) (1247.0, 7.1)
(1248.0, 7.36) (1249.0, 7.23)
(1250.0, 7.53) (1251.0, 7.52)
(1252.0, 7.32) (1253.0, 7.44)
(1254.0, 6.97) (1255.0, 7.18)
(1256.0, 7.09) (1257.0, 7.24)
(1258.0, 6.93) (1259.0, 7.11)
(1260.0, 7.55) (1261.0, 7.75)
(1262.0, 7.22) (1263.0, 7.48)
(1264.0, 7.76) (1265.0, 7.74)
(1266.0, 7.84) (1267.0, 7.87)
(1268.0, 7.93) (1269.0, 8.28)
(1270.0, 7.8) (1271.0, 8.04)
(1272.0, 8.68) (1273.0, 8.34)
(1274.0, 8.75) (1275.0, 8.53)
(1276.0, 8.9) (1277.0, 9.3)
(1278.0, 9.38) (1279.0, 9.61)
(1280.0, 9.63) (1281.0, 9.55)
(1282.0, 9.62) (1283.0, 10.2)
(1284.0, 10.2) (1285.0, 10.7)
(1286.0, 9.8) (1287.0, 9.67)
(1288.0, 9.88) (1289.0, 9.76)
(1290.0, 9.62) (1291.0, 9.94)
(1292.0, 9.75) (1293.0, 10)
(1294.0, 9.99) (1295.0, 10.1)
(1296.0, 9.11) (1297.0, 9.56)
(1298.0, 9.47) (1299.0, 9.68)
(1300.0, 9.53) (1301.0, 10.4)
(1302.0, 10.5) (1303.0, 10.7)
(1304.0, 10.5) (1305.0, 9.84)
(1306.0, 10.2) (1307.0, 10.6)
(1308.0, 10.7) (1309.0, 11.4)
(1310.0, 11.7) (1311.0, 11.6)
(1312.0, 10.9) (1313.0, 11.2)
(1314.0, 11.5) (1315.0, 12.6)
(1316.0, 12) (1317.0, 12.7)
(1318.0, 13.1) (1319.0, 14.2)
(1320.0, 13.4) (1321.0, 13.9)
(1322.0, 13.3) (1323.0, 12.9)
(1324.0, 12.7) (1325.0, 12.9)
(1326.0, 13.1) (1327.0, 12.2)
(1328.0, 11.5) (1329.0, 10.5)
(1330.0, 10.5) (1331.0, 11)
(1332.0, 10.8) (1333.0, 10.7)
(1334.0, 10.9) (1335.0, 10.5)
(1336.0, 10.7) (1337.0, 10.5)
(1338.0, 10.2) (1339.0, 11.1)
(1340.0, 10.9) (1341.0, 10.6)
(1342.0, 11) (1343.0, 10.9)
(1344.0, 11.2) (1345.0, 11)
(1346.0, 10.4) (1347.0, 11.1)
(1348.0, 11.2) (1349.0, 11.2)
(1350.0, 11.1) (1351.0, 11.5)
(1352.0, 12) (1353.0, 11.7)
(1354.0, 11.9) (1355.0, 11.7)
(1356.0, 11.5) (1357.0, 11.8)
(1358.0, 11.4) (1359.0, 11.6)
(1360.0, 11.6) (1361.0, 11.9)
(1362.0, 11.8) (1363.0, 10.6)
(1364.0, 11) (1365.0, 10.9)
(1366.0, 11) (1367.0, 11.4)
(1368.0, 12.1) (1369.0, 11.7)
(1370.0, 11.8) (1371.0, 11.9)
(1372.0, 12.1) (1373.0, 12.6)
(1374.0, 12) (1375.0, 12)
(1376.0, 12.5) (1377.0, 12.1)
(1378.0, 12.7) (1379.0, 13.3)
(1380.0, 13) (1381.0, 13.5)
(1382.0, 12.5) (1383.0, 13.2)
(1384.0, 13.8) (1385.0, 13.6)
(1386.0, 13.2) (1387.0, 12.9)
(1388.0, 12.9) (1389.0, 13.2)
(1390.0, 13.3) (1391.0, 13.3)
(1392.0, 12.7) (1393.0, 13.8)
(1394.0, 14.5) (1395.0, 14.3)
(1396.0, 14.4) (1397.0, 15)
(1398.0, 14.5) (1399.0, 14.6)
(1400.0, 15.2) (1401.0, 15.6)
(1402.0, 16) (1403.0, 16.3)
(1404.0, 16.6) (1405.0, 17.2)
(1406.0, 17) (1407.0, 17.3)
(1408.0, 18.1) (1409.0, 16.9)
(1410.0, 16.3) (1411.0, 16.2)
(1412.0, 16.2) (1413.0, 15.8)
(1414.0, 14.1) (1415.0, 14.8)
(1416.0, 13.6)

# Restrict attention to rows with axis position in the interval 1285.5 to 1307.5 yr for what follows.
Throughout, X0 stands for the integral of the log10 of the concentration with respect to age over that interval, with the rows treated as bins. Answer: 21.9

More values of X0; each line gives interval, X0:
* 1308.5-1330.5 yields 23.9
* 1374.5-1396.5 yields 24.7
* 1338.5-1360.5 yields 23.2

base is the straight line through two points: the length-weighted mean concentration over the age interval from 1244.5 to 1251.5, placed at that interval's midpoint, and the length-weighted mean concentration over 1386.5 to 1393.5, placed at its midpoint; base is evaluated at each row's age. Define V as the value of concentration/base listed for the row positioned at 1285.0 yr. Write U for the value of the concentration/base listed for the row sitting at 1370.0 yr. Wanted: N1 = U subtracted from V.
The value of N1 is 0.3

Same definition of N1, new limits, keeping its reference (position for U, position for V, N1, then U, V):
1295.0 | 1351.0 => -0.1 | 1.09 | 0.99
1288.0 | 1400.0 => 0.0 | 1.10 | 1.12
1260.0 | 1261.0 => 0.0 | 0.96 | 0.98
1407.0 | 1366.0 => -0.3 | 1.25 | 0.90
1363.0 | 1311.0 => 0.3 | 0.88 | 1.17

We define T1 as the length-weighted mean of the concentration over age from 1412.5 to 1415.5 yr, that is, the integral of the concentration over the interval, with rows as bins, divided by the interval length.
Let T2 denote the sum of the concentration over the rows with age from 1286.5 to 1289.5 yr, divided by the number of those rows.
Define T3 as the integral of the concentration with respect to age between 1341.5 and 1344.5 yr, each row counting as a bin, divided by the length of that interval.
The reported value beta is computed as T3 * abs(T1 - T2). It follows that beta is 57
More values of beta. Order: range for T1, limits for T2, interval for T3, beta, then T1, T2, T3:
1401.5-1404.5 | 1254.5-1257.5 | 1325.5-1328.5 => 112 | 16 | 7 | 12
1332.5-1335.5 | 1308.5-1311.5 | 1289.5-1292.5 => 8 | 11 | 12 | 10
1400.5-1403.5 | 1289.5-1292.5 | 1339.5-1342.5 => 67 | 16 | 10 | 11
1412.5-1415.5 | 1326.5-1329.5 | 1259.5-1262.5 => 26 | 15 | 11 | 8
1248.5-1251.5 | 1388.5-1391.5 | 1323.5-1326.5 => 75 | 7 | 13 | 13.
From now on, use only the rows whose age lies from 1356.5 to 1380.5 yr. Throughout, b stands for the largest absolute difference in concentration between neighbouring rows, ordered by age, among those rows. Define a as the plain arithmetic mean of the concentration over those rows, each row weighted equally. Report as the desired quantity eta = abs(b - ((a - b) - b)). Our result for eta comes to 8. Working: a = 11.9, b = 1.20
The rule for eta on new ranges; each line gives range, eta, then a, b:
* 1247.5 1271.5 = 6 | 7.5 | 0.53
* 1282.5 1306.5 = 7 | 10.0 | 0.99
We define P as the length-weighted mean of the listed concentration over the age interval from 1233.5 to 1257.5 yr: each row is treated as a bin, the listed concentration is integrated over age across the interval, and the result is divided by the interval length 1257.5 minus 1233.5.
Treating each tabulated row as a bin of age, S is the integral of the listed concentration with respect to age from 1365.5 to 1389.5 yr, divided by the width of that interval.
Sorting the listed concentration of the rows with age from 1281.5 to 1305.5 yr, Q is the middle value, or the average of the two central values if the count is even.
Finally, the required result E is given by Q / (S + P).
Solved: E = 0.50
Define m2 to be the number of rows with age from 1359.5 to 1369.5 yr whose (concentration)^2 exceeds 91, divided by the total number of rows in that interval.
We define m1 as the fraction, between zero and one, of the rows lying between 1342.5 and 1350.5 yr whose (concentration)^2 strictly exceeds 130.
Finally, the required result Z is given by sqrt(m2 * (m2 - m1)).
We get 1.00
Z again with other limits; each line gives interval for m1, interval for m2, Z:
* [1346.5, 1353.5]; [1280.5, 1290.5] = 0.76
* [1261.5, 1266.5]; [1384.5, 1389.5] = 1.00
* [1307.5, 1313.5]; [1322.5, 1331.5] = 0.82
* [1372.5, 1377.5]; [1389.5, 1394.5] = 0.00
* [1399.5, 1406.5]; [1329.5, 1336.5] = 0.00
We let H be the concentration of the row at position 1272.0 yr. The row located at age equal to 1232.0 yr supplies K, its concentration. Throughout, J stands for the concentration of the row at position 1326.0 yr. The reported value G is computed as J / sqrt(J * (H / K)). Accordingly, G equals 3.28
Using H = 8.68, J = 13.1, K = 7.14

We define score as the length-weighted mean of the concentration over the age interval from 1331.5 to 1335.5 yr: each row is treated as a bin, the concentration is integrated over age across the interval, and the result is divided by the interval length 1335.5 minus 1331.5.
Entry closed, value 10.7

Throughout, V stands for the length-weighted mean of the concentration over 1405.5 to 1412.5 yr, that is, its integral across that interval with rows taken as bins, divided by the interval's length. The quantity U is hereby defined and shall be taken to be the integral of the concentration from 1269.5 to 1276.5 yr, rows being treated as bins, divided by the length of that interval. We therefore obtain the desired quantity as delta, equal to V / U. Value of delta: 2.0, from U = 8.4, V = 16.9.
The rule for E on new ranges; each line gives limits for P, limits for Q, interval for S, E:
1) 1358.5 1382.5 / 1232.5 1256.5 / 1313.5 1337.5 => 0.30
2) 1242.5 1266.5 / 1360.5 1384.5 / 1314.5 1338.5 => 0.62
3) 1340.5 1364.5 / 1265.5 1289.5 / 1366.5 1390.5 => 0.39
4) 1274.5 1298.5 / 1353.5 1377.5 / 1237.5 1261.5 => 0.69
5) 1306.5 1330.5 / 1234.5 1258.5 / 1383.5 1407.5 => 0.27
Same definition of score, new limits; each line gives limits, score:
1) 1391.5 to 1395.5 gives 13.8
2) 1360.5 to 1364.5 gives 11.3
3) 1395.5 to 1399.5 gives 14.6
